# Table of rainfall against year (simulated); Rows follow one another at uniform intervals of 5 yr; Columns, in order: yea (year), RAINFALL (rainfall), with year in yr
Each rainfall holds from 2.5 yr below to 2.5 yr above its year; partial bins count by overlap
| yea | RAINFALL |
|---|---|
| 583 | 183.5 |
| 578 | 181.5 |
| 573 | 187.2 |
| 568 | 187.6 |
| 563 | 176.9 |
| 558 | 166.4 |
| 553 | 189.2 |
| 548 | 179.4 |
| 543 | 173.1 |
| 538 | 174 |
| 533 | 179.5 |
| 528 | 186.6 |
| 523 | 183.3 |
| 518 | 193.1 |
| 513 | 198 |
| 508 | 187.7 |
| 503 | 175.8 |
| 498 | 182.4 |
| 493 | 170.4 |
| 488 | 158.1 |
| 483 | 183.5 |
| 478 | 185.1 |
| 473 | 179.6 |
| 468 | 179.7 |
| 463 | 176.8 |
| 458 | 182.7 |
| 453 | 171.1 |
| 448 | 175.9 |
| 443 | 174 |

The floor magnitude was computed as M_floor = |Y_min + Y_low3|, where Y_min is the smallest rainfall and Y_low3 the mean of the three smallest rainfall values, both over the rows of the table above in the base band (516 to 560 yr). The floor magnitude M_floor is 338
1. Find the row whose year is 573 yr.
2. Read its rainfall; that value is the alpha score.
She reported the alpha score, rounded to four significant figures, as 187.2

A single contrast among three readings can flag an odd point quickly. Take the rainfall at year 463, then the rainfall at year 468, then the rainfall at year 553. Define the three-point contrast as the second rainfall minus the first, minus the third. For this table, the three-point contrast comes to -186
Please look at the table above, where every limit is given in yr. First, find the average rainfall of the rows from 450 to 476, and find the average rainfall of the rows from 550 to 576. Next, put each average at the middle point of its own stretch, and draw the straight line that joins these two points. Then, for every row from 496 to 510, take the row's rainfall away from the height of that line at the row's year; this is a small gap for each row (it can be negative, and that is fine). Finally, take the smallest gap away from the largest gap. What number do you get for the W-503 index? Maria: 12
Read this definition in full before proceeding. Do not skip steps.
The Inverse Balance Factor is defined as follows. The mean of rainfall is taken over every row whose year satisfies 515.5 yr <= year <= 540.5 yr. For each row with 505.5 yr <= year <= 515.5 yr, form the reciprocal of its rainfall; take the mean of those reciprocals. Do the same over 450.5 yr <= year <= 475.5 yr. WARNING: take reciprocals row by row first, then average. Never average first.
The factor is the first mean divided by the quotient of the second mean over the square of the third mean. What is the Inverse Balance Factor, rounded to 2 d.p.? 1.12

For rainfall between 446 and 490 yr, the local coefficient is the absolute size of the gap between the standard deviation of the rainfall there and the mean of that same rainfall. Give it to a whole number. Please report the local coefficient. 169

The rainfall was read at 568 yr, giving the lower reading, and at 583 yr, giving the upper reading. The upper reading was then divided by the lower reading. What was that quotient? 0.98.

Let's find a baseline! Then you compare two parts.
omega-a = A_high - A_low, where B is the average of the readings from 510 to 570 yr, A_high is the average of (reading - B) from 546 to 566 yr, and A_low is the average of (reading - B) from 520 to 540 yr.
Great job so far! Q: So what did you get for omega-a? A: -3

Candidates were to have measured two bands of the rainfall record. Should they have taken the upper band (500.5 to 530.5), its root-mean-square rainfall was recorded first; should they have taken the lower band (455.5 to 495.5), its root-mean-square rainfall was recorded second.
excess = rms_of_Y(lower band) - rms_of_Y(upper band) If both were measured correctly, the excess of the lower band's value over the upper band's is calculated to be -10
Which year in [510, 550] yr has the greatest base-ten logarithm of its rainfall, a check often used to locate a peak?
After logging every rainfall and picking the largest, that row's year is 513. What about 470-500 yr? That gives 478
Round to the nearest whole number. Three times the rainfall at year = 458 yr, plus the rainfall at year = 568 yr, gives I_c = 736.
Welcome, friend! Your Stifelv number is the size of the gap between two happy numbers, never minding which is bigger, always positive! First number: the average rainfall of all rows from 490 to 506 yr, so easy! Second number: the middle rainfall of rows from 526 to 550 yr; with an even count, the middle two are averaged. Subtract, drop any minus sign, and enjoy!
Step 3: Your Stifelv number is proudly 3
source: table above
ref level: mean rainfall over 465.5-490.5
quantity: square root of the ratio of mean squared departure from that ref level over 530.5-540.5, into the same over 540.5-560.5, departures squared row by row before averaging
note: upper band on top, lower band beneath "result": 3.0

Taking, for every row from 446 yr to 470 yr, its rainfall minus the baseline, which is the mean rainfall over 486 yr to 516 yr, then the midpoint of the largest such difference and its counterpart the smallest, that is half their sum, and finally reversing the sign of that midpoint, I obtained 2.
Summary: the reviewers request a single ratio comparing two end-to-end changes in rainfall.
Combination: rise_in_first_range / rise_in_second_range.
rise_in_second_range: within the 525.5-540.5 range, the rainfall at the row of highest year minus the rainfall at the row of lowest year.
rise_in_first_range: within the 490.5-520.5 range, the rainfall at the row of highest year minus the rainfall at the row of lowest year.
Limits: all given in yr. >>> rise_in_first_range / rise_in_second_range -1.8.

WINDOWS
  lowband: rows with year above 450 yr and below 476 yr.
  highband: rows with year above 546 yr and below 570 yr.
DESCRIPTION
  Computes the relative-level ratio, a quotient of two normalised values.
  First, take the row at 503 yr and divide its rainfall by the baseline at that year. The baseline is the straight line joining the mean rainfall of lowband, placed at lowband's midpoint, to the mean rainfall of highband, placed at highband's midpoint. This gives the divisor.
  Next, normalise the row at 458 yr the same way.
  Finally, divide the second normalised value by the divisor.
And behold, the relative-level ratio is 1.04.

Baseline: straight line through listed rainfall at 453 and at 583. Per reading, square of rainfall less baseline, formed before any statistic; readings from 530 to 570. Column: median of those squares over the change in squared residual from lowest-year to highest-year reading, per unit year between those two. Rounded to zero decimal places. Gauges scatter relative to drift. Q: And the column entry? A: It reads 34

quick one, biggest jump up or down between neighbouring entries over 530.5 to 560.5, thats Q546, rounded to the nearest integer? 23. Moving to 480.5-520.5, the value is 25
